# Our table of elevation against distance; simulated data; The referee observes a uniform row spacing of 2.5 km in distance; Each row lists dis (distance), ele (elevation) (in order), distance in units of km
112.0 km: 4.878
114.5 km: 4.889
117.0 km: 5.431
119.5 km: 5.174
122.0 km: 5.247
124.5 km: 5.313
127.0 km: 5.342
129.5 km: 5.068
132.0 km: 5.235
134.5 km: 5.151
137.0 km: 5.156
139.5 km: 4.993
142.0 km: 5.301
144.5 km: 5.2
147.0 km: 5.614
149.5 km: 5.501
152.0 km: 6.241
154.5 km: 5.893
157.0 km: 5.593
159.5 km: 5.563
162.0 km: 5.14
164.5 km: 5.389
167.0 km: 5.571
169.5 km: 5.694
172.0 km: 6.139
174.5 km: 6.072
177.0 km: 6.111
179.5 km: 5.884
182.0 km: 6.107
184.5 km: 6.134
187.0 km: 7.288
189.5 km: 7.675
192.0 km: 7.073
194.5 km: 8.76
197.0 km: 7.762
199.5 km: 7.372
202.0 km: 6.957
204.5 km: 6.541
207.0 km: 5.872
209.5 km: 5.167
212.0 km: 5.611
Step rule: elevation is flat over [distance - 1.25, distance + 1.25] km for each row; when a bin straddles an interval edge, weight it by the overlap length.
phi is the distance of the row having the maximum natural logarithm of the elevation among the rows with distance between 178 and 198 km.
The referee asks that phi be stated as 194.5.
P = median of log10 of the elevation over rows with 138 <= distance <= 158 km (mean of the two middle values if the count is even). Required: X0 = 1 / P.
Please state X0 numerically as 1.34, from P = 0.744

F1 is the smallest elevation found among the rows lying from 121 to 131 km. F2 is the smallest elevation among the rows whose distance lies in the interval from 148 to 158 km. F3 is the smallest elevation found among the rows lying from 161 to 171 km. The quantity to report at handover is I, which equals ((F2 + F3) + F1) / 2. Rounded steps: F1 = 5.068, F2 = 5.501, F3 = 5.14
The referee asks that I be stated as 7.85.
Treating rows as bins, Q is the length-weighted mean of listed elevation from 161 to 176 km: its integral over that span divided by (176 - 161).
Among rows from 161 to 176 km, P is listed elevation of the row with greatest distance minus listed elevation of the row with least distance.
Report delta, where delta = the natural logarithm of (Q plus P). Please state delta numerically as 1.89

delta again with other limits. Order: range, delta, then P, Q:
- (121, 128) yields 1.69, 0.1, 5.3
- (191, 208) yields 1.79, -1.2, 7.2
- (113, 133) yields 1.71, 0.3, 5.2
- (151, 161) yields 1.63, -0.7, 5.8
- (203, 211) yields 1.51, -1.4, 5.9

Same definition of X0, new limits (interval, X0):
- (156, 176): 1.34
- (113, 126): 1.39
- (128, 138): 1.40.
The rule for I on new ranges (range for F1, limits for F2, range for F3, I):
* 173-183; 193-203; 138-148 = 8.92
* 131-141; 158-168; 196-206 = 8.34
